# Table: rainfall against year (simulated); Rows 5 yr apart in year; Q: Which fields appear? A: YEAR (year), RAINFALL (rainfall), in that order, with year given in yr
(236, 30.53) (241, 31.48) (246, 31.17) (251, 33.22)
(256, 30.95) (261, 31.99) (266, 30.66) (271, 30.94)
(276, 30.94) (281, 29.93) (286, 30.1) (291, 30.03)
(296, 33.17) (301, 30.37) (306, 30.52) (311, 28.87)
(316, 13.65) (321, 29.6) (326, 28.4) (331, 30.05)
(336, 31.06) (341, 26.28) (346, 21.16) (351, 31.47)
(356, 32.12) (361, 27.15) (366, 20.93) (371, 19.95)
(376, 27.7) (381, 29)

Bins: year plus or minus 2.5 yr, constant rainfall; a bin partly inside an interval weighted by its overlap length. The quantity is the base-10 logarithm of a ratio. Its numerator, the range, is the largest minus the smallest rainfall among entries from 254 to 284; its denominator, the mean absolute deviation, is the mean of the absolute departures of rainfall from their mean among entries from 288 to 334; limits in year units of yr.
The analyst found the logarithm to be -0.20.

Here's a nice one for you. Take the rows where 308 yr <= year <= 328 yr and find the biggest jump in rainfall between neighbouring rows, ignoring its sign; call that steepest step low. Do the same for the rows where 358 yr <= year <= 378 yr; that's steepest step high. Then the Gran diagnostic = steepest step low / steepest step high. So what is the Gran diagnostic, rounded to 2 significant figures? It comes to 2.1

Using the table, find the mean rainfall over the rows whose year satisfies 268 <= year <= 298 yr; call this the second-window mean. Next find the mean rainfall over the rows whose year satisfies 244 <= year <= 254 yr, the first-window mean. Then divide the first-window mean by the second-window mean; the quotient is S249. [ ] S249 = 1.04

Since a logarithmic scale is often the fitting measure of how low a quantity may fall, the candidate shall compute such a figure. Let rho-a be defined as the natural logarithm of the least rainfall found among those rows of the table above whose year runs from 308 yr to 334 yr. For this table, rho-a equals 2.6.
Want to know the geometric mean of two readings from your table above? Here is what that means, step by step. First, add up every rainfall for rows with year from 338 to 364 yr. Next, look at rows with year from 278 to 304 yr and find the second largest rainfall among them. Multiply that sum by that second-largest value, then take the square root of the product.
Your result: 64.8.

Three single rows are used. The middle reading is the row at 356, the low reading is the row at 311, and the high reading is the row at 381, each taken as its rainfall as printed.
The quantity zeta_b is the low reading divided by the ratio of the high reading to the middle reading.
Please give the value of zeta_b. 32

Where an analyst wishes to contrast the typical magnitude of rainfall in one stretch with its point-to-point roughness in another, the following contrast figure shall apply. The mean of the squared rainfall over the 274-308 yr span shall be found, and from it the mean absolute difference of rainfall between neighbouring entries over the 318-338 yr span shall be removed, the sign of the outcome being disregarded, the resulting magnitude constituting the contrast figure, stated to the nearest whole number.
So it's 944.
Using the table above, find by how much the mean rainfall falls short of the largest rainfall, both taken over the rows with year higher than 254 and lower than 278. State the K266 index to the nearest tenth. 0.9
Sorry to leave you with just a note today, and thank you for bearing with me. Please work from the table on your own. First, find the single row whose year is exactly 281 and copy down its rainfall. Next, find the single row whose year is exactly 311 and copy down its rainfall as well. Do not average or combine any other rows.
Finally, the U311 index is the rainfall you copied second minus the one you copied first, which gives -1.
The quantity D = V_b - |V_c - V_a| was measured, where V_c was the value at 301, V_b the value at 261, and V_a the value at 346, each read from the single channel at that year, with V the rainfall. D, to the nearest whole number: 23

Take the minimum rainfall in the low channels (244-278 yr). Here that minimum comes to 30.66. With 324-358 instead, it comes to 21.16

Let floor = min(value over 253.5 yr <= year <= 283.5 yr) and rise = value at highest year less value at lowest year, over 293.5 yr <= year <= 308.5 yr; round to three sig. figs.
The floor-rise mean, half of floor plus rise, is 13.6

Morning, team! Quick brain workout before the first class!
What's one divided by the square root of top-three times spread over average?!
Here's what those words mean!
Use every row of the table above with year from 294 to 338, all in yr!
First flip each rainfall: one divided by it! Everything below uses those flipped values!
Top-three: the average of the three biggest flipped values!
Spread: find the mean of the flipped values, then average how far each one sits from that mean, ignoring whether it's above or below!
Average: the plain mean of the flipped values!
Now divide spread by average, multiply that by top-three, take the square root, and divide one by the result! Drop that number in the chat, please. 10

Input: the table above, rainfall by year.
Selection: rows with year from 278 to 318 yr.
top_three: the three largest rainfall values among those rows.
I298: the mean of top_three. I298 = 31.4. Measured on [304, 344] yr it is 30.5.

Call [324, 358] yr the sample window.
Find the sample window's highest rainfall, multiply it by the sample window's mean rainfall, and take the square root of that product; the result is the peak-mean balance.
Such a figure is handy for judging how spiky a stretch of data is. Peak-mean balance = 30.3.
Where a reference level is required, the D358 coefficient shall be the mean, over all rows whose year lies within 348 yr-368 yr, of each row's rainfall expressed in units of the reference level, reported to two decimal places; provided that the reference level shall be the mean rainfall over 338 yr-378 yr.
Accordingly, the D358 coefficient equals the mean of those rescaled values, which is 1.08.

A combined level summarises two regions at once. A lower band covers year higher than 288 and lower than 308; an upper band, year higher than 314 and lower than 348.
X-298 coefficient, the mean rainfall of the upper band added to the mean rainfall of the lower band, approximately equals 57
